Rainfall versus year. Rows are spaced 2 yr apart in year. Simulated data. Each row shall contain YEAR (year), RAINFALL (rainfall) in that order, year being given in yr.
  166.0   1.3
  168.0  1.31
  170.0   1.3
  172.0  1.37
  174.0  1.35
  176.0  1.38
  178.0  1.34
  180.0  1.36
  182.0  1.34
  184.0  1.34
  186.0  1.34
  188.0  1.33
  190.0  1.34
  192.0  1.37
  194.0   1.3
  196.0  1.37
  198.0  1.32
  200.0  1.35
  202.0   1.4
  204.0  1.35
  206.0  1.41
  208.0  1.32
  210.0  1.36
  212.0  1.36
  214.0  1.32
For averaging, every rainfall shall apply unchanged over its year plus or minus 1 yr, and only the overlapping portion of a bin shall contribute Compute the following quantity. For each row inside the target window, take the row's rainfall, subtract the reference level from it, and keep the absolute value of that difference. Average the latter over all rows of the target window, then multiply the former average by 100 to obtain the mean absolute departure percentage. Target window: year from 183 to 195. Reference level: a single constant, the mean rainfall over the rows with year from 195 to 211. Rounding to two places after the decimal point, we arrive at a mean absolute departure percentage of 2.67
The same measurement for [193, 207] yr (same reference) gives 3.14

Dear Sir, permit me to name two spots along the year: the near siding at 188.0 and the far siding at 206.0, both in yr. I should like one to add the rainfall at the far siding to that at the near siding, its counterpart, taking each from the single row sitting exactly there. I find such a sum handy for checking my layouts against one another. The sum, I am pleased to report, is 2.74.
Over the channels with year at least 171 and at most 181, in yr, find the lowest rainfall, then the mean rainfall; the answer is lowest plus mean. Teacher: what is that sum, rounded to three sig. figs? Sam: 2.70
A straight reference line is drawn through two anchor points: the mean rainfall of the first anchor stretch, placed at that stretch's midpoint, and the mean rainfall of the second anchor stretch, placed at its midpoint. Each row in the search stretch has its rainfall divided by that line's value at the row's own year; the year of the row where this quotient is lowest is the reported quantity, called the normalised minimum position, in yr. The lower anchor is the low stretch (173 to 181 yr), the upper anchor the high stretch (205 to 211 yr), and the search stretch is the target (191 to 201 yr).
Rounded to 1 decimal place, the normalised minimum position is 194.0 yr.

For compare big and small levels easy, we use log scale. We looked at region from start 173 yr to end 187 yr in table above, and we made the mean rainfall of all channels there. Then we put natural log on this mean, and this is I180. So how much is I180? 0.300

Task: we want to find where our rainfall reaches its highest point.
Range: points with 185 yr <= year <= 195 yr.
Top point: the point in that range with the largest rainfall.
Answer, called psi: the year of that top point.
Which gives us 192.0 yr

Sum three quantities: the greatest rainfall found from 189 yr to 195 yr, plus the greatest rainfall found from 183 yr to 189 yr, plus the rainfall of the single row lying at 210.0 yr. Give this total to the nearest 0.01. 4.07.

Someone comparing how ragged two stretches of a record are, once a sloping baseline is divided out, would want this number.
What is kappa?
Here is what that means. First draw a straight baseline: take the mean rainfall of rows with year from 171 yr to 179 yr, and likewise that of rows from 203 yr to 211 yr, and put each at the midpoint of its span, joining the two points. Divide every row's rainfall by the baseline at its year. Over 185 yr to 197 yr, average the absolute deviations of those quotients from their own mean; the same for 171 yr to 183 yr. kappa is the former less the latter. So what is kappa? 0.0041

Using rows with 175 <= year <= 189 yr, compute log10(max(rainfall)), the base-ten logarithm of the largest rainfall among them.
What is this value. 0.140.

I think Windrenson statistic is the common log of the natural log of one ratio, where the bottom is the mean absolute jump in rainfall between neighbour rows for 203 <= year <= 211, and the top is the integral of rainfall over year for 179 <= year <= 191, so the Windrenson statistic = 0.743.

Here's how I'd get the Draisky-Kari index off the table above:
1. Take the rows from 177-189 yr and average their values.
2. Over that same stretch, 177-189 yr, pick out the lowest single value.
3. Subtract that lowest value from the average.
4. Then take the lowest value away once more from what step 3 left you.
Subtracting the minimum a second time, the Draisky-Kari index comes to -1.32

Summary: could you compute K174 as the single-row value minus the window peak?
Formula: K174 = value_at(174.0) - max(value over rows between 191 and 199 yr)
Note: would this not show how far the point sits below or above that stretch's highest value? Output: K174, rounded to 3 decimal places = -0.020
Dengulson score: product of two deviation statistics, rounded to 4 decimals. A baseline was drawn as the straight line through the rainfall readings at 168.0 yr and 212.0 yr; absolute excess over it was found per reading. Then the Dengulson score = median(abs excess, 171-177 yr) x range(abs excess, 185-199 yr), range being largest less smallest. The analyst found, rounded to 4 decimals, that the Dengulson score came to 0.0020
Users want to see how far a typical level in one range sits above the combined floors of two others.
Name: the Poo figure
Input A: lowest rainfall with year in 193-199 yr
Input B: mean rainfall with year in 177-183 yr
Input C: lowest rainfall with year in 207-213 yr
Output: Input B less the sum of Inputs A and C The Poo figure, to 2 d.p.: -1.27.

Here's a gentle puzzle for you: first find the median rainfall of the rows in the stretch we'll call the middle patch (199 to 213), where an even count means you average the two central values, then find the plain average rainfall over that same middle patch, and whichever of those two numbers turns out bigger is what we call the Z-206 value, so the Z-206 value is 1.364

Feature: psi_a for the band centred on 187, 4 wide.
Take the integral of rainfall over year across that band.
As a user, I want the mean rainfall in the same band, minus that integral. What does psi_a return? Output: -4.005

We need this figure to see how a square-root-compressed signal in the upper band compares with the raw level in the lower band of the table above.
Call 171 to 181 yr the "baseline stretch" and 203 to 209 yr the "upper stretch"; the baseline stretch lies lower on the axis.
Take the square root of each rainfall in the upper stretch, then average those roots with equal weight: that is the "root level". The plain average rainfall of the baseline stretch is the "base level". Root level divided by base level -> 0.857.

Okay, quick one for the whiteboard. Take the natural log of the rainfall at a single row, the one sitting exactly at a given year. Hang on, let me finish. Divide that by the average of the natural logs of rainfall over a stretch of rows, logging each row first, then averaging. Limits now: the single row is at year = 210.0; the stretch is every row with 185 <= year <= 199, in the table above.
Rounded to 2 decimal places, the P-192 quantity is 1.06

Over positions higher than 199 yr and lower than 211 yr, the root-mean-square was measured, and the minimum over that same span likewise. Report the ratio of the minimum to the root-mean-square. 0.967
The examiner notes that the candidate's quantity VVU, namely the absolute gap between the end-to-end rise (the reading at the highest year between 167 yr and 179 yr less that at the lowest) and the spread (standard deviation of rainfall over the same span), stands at 0.00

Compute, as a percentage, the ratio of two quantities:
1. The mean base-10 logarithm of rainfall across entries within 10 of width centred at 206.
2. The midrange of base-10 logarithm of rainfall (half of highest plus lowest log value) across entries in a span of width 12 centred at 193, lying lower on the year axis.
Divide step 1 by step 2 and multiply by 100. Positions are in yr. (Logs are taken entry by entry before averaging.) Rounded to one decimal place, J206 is 108.5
